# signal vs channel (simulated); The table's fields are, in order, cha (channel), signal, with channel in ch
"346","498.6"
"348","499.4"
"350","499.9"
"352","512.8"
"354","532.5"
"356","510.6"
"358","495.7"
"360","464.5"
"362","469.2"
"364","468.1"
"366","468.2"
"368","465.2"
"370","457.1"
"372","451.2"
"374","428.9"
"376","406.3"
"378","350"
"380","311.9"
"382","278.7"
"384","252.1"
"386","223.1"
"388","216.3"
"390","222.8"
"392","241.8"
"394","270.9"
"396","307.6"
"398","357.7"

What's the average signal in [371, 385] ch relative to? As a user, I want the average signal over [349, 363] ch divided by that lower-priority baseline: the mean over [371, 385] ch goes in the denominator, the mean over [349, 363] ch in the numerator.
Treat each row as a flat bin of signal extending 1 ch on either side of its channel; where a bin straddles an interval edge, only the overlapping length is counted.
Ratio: 1.41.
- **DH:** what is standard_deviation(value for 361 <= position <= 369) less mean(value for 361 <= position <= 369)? -466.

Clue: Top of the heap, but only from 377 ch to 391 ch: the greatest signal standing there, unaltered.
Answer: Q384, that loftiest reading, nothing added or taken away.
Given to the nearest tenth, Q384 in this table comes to 350.0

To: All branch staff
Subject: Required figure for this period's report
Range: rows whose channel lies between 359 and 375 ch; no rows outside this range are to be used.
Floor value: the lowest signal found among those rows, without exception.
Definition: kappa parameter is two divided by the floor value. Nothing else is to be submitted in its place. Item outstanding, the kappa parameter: 0.0047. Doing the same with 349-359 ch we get 0.0040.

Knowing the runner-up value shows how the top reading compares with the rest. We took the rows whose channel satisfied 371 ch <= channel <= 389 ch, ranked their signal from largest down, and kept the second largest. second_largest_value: 428.9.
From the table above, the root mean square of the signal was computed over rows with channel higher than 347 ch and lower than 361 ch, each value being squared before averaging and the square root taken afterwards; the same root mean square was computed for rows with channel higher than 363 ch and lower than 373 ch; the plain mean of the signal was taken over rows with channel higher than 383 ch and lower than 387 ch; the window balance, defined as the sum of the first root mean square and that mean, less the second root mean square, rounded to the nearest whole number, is 278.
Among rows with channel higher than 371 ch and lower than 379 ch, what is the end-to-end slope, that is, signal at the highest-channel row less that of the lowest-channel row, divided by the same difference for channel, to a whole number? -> -17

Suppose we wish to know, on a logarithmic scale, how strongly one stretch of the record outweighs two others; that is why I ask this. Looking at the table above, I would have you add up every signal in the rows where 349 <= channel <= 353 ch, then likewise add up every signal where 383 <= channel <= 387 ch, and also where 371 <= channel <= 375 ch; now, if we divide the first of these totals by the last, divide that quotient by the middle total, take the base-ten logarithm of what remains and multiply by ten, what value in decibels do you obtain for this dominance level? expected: -26.2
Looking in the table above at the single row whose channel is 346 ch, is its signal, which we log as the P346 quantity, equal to 498.6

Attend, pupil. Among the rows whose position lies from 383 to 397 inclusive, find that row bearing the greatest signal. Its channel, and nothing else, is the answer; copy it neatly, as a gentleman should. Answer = 396 ch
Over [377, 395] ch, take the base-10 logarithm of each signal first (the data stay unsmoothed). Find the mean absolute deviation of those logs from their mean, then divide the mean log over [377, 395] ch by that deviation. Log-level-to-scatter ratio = 42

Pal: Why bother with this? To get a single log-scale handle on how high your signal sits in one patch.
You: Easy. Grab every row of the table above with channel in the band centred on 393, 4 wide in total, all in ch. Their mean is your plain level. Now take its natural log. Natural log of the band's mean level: 5.5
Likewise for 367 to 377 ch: 6.1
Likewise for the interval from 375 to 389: 5.7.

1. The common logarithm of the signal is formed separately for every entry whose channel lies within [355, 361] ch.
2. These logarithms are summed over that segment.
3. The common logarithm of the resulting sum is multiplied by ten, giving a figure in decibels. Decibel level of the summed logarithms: 9.1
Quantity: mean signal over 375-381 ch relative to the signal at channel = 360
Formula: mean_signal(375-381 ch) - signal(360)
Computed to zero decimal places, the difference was -108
